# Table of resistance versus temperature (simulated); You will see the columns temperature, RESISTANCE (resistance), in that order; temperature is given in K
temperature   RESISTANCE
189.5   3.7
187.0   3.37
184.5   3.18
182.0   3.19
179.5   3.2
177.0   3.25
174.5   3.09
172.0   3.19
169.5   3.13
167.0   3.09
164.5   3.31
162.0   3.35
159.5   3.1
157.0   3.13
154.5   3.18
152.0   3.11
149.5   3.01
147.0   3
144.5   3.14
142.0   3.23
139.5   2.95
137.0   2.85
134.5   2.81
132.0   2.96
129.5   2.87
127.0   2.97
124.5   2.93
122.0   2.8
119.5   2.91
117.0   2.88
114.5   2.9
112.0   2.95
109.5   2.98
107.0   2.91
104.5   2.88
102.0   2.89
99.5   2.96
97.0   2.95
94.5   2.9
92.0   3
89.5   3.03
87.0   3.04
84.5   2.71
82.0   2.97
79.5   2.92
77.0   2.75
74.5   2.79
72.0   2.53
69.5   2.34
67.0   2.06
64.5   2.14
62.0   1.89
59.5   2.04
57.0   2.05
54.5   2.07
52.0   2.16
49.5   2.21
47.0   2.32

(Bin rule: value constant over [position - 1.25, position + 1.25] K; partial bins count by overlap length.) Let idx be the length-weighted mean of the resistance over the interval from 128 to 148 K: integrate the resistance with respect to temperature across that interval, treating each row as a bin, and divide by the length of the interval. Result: 2.98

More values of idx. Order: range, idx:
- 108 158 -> 2.98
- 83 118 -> 2.93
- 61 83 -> 2.49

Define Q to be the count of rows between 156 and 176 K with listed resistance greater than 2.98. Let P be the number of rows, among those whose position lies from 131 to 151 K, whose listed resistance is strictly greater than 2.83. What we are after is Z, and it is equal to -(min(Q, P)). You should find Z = -7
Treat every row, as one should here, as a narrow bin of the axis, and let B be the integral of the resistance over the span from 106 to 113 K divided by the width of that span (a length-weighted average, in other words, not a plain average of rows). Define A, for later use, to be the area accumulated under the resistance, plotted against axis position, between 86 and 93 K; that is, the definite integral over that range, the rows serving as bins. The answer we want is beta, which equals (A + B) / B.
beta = 8.2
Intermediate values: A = 21.2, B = 2.95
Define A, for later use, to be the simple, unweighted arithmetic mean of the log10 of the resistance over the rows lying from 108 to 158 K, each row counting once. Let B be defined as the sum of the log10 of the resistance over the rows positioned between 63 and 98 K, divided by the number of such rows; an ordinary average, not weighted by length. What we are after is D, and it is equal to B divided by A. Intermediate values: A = 0.474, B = 0.432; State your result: 0.91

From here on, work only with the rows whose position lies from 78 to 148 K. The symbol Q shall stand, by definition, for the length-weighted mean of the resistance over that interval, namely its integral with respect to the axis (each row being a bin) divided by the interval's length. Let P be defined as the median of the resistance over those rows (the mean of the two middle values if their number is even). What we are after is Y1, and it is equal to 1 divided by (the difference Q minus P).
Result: -509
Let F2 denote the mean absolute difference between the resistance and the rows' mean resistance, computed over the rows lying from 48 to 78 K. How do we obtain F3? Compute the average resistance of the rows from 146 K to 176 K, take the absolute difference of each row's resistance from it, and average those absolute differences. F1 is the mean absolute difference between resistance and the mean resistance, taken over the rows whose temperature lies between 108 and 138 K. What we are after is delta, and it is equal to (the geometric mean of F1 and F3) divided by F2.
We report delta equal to 0.3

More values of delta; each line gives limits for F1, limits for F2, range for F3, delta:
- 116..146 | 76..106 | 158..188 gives 1.1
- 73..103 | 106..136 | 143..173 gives 1.8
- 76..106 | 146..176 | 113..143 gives 0.9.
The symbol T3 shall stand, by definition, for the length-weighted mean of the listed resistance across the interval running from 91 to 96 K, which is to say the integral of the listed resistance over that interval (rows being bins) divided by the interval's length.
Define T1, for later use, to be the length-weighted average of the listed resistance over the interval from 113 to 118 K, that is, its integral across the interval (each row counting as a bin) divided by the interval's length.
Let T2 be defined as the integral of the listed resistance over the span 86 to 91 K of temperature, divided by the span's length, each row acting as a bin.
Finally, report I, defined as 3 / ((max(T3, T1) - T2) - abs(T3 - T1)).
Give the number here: -22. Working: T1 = 2.89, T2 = 3.03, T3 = 2.95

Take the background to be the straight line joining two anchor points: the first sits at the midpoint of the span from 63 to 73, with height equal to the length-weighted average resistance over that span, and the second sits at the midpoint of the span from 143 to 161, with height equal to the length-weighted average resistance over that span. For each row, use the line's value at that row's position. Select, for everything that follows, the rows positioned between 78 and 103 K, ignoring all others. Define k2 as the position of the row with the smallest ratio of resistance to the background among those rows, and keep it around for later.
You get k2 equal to 102.0 K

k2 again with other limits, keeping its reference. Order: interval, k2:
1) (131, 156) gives 134.5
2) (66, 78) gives 67.0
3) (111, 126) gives 122.0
